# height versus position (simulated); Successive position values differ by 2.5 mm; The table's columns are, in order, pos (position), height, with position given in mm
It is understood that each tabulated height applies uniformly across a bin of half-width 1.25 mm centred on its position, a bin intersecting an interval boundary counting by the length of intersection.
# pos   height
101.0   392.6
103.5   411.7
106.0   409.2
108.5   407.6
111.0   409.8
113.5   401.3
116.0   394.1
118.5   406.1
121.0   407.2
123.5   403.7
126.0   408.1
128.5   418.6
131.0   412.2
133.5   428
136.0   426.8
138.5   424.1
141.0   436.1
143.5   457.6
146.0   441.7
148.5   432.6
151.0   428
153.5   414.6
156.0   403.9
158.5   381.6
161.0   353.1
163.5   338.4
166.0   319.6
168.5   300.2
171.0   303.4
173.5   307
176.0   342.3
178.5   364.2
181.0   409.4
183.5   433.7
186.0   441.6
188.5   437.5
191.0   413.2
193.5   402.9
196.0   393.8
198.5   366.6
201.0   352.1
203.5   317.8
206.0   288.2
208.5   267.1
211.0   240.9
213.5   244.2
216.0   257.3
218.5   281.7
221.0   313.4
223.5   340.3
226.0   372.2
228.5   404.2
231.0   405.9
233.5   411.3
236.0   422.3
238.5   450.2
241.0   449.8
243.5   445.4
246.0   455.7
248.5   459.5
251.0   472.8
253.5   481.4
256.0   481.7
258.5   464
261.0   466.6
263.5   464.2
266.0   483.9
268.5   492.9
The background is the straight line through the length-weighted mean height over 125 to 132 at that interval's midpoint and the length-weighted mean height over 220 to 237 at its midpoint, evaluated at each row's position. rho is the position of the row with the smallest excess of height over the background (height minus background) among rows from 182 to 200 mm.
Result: 198.5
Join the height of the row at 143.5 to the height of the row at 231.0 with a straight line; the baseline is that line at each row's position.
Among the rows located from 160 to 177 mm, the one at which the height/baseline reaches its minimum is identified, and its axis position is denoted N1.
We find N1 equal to 168.5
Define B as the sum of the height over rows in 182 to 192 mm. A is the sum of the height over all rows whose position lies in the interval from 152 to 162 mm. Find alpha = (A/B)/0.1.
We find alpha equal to 9.0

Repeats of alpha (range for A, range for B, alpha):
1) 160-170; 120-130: 8.0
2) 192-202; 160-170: 11.6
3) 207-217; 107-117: 6.3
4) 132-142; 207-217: 17.0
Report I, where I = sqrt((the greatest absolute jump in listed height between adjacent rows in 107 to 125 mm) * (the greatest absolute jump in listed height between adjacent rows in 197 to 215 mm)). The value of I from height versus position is 20.3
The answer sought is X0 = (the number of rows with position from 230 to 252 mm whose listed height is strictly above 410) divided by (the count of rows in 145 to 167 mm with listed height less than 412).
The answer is 1.6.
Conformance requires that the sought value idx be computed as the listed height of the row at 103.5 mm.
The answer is 411.7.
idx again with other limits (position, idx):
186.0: 441.6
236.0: 422.3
